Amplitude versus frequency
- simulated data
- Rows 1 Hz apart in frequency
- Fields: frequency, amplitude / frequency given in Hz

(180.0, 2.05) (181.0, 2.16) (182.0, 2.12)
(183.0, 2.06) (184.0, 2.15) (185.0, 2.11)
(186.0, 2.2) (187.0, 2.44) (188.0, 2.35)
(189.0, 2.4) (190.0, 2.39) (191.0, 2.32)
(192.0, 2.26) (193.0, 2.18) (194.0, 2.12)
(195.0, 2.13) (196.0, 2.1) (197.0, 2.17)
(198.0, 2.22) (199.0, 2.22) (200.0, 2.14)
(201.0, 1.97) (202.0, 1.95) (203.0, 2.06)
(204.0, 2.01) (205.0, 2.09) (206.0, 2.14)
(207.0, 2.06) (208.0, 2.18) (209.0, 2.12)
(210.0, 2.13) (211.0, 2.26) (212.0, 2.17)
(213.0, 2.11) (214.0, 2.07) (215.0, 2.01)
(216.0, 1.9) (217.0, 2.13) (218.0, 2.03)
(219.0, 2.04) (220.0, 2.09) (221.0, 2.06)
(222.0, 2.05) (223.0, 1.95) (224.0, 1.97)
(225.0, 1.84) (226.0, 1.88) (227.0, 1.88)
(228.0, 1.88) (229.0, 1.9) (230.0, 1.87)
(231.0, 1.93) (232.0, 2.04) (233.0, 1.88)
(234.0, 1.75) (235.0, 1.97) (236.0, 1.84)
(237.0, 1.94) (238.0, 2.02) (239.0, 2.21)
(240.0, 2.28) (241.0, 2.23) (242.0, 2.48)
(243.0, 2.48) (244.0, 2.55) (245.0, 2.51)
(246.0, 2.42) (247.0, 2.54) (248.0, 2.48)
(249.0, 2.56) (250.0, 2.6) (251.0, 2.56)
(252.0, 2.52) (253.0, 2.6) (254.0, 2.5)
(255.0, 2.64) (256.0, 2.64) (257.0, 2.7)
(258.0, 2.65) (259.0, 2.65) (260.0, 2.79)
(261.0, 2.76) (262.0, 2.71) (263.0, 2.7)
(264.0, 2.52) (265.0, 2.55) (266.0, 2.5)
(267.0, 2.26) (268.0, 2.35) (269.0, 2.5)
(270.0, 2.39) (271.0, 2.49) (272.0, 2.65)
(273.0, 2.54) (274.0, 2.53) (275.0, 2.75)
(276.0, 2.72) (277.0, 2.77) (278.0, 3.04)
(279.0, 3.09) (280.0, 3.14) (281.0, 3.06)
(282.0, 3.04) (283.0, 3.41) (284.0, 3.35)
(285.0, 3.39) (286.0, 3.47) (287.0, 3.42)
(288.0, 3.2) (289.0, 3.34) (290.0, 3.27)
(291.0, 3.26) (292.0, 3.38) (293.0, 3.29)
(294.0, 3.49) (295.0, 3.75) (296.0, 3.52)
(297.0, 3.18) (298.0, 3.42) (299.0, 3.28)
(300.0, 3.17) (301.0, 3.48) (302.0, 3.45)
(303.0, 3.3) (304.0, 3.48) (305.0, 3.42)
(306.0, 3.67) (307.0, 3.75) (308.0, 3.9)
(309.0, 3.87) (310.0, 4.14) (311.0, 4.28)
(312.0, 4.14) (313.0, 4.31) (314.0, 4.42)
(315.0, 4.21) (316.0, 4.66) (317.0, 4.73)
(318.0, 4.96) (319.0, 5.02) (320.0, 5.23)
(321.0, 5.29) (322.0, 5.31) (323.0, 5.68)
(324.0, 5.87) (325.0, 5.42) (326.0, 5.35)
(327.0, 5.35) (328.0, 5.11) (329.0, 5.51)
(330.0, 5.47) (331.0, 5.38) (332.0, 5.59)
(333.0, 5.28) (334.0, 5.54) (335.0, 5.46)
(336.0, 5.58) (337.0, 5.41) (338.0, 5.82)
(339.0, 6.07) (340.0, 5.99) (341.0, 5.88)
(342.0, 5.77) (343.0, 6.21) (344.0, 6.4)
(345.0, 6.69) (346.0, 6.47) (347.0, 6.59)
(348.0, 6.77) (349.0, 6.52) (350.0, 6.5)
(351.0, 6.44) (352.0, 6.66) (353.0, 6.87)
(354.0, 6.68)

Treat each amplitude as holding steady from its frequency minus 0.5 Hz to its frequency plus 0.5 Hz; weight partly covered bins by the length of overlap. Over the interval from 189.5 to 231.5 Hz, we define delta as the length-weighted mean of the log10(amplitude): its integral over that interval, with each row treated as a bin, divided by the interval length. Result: 0.3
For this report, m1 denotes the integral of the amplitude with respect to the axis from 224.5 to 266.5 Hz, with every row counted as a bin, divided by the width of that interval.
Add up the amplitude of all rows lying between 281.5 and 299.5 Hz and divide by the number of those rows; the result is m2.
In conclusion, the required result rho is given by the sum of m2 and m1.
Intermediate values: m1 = 2.3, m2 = 3.36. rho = 5.7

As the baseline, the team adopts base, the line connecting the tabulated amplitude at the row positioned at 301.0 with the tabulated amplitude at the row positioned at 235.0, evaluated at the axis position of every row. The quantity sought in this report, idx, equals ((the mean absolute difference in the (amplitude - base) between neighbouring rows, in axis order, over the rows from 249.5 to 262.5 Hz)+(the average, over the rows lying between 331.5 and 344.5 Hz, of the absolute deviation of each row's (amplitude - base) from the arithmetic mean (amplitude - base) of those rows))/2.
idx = 0.14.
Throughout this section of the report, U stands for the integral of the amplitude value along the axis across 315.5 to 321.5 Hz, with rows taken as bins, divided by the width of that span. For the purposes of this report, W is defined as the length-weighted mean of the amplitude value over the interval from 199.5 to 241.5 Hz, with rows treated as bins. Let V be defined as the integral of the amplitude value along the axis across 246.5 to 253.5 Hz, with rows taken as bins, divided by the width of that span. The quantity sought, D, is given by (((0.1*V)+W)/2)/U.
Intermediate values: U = 5.0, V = 2.6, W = 2.02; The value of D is 0.2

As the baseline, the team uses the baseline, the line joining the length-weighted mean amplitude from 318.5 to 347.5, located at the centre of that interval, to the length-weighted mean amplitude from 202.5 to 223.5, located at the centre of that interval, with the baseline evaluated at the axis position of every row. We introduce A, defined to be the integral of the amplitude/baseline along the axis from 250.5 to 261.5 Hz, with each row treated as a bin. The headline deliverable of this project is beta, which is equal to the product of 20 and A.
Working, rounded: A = 8.6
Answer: 172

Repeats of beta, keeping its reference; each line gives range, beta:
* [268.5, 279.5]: 151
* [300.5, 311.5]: 167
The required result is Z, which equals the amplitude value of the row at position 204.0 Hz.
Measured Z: 2.01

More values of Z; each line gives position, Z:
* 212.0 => 2.17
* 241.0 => 2.23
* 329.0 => 5.51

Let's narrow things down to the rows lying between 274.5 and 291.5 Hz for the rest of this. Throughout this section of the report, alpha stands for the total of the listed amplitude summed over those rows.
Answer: 54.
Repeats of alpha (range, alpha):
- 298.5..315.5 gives 64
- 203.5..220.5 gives 36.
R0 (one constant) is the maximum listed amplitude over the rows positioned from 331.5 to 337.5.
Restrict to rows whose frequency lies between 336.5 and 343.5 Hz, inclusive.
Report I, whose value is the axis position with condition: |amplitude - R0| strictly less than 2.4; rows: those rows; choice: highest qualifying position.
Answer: 343.0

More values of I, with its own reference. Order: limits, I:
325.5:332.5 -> 332.0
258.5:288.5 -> 288.0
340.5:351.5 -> 351.0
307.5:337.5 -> 337.0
